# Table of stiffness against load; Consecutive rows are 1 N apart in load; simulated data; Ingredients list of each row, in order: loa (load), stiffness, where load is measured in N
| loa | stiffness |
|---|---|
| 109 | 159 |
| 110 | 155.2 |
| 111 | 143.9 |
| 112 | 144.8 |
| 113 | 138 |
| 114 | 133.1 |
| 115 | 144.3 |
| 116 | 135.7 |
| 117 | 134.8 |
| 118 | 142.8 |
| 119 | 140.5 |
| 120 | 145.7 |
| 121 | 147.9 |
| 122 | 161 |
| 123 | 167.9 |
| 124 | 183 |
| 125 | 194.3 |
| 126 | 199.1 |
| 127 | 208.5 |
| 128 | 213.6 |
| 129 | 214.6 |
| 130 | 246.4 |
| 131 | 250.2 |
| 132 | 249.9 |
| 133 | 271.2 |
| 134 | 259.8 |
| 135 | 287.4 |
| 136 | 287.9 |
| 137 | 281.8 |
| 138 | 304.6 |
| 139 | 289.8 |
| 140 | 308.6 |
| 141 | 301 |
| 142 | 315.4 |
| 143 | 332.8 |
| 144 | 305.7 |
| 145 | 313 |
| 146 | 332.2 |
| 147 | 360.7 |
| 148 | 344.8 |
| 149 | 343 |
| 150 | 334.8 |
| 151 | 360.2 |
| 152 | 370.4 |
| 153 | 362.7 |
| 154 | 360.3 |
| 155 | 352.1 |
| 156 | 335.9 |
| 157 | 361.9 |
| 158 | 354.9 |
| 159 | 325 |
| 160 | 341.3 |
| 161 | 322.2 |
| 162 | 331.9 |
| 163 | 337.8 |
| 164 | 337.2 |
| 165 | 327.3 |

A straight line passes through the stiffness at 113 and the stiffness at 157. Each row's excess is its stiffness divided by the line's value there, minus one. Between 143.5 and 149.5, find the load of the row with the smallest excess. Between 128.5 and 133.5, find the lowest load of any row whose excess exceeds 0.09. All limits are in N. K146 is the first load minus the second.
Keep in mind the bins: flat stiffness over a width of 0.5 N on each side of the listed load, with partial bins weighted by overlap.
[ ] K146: 14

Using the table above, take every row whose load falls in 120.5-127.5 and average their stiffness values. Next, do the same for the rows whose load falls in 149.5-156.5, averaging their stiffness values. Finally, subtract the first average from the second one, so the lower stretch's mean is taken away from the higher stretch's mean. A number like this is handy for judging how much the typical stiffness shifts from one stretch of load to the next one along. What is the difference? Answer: 174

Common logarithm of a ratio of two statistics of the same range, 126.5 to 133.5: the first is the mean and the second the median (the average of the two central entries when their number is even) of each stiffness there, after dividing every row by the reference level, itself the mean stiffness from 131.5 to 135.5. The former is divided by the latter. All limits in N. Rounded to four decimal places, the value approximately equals -0.0181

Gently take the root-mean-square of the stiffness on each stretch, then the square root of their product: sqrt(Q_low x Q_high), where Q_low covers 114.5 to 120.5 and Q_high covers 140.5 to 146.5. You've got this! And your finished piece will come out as 211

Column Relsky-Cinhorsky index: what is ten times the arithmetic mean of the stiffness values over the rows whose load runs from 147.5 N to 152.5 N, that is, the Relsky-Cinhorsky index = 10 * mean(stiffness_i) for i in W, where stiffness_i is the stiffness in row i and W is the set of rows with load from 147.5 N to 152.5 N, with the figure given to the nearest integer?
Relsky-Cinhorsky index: 3506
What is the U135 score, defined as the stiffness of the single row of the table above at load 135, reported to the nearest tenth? 287.4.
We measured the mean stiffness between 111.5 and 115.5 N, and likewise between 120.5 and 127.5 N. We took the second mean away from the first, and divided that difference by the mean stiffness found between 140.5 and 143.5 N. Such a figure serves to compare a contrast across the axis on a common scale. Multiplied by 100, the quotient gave -13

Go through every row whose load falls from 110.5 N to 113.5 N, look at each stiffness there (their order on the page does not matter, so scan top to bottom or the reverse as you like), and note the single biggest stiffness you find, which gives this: 144.8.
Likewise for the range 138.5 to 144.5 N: 332.8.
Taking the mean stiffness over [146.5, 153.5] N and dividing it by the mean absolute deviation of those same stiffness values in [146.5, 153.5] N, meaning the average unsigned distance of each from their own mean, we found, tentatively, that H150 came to 32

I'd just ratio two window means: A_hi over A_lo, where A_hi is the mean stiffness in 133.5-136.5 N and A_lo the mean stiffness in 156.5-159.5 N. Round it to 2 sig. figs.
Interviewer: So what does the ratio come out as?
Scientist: 0.80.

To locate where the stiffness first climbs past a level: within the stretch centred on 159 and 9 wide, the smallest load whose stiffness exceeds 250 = 155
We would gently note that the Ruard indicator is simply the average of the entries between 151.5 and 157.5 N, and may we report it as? 357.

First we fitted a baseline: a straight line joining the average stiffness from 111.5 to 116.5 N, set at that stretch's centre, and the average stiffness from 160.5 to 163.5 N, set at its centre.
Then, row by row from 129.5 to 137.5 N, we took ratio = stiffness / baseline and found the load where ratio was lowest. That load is 132 N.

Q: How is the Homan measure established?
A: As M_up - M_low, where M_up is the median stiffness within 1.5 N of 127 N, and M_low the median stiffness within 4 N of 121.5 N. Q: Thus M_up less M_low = 54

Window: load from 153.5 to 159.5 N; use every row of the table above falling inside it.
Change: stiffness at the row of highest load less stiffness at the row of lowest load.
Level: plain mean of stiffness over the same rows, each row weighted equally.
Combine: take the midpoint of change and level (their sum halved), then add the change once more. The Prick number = 121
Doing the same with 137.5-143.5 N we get 197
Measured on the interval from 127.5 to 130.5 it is 162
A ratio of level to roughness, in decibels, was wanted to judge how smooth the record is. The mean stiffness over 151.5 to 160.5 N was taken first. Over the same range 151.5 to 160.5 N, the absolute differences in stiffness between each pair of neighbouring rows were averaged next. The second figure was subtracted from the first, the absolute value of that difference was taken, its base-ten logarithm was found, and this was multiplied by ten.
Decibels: 25.3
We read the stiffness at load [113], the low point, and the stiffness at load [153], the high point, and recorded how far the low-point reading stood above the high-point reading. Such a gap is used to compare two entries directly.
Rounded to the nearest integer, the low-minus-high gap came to -225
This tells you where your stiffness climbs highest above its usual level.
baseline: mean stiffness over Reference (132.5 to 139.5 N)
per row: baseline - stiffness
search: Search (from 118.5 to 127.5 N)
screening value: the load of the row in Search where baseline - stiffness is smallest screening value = 127 N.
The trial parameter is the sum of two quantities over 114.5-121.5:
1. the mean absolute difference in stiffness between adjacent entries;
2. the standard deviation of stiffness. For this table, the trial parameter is 9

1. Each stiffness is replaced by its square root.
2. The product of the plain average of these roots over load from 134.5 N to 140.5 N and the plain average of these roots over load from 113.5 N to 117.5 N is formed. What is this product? 200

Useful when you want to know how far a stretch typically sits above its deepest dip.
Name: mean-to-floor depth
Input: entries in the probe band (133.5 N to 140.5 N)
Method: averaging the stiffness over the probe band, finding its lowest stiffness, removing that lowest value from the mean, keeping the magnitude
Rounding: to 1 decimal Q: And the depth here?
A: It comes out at 28.8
